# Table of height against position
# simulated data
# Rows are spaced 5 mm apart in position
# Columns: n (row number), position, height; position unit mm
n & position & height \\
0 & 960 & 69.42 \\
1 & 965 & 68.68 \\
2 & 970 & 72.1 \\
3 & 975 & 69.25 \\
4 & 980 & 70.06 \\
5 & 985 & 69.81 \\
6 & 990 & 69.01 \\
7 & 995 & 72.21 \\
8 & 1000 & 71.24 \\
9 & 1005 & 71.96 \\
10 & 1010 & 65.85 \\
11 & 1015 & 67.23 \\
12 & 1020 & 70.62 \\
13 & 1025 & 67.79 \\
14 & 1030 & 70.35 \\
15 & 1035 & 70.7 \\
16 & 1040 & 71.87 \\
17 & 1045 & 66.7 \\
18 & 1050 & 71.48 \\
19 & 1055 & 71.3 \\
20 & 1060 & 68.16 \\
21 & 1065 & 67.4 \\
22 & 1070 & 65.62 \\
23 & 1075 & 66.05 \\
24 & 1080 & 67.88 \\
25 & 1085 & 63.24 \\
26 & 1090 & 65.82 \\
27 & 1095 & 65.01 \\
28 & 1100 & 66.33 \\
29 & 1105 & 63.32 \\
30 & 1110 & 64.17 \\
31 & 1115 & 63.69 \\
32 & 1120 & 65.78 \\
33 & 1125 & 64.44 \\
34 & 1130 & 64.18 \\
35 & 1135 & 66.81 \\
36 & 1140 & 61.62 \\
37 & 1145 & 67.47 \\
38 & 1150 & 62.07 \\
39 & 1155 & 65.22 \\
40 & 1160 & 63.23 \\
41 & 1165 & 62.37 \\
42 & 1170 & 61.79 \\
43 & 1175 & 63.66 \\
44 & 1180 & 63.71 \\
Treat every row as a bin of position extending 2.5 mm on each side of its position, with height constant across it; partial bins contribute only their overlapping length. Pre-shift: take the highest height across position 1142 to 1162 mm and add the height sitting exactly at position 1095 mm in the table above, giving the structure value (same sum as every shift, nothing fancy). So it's 132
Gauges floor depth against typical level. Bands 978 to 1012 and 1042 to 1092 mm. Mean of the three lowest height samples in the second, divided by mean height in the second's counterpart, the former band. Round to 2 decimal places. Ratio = 0.93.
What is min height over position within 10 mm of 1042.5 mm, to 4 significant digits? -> 66.70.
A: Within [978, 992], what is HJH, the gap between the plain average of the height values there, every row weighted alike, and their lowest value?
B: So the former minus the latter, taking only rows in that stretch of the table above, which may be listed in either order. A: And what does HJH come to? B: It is 0.62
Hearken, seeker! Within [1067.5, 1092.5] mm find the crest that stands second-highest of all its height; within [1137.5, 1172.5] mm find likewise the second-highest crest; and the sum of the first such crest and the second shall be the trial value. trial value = 131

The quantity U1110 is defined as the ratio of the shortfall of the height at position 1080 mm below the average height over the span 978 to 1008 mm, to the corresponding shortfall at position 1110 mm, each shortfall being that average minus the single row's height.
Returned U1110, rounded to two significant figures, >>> 0.43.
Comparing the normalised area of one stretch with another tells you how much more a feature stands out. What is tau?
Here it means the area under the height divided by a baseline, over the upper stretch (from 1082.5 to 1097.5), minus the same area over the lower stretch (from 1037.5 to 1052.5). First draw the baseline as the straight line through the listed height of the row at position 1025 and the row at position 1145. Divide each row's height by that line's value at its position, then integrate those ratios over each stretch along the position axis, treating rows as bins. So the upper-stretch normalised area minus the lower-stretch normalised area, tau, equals -1.2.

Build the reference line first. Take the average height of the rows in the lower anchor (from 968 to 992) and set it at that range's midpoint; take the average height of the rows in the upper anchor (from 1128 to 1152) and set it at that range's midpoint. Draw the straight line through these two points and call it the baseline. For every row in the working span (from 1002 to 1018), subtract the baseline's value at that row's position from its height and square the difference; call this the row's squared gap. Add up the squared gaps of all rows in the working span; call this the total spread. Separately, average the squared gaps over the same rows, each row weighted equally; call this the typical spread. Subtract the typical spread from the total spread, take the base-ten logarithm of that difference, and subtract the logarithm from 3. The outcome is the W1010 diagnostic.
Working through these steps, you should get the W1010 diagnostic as 1.87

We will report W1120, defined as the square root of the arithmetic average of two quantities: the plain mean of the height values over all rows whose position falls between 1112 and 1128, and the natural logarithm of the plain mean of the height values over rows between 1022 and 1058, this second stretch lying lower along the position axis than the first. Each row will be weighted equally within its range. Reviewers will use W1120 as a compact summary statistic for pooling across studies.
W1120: 5.87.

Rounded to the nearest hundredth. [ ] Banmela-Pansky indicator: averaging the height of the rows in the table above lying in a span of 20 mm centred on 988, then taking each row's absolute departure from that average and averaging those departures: 0.97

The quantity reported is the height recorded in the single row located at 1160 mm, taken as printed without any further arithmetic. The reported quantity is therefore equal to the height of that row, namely 63.23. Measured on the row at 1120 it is 65.78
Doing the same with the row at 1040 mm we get 71.87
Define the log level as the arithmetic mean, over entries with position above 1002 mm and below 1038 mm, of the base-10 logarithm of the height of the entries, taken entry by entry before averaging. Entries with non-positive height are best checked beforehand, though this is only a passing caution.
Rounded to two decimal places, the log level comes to 1.84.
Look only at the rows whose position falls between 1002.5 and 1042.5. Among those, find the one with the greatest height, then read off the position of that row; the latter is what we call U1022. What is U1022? 1005 mm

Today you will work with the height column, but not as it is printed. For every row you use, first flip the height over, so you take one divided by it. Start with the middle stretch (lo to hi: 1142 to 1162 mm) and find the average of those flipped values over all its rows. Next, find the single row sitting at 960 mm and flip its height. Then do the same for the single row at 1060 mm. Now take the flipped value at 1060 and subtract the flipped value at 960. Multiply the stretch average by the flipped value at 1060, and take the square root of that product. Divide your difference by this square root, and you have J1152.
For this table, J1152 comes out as 0.02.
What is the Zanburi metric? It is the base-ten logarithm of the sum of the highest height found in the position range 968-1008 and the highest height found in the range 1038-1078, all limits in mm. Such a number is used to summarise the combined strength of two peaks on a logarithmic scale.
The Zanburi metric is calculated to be 2.16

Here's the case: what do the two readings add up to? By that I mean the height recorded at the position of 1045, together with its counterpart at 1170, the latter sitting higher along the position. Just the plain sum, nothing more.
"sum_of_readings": 128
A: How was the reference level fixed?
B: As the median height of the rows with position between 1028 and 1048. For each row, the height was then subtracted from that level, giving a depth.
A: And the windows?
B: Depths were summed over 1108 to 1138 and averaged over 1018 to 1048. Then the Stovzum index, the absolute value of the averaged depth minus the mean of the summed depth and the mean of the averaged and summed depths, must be 24.9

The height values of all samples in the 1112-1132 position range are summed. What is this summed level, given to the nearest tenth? 258.1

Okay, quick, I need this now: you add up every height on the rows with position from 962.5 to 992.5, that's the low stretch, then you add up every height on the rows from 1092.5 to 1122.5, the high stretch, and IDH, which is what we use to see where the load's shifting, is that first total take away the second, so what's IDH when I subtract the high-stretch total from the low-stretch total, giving 31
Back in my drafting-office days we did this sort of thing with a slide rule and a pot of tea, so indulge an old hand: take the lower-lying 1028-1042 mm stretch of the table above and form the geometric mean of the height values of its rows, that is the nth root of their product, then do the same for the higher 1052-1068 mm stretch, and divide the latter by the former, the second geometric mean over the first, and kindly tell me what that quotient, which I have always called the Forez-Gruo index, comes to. 0.97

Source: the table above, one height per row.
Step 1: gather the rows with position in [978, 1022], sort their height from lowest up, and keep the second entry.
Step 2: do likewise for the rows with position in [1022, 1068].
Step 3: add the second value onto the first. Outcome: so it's 135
